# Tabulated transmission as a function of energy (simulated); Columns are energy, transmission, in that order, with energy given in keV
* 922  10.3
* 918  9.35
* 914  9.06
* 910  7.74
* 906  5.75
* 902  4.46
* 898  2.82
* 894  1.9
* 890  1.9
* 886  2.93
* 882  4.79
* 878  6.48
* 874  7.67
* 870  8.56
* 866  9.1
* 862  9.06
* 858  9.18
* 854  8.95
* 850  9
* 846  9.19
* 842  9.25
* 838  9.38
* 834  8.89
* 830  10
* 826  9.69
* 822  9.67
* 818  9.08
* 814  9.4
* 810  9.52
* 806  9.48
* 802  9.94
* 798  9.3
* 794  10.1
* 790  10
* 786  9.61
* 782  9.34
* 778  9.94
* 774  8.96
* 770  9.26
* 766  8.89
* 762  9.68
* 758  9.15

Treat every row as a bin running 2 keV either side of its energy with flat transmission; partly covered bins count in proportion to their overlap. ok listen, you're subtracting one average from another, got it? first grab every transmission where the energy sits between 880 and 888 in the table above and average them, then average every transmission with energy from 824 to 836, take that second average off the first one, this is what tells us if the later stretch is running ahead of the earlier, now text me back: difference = -5.7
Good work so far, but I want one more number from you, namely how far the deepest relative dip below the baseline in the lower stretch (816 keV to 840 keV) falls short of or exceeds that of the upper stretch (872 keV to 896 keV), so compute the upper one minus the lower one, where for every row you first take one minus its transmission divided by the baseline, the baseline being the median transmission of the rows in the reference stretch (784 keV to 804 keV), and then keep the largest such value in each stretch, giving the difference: 0.70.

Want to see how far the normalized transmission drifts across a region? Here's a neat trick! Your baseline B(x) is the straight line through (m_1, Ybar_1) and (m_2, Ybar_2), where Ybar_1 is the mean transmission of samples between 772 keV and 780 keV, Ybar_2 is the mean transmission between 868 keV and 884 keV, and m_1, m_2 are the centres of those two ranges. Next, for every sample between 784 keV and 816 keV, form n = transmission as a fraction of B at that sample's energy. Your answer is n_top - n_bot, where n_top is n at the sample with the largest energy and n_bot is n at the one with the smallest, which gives 0.064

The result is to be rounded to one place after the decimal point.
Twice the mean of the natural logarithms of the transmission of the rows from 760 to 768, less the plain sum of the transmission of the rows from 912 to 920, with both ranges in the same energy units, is -14.0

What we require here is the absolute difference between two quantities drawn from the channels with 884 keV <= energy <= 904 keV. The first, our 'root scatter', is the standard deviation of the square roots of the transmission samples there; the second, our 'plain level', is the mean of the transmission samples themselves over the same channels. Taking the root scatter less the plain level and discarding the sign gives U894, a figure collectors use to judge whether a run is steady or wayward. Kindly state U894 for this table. 2.5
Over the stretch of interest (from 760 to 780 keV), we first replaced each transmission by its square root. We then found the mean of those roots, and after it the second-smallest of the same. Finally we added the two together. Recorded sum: 6.05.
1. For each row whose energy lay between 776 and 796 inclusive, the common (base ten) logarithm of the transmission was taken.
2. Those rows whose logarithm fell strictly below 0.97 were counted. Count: 0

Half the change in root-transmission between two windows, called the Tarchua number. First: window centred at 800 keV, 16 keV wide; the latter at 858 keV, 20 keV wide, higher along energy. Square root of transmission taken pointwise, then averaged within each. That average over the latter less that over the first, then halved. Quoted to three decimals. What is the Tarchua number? -0.053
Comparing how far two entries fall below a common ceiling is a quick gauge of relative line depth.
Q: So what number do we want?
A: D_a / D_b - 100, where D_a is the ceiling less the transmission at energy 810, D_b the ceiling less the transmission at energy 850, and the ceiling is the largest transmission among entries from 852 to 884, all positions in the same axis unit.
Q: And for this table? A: -102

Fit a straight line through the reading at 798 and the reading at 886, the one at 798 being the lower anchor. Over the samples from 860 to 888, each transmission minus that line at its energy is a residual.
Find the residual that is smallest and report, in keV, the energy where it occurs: 886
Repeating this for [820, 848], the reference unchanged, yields 822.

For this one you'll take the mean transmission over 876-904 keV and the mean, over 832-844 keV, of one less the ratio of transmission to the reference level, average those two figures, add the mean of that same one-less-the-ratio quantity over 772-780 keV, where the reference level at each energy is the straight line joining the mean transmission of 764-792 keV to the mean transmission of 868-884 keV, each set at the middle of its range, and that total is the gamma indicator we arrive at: 1.7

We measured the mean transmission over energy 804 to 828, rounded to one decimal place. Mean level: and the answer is 9.5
